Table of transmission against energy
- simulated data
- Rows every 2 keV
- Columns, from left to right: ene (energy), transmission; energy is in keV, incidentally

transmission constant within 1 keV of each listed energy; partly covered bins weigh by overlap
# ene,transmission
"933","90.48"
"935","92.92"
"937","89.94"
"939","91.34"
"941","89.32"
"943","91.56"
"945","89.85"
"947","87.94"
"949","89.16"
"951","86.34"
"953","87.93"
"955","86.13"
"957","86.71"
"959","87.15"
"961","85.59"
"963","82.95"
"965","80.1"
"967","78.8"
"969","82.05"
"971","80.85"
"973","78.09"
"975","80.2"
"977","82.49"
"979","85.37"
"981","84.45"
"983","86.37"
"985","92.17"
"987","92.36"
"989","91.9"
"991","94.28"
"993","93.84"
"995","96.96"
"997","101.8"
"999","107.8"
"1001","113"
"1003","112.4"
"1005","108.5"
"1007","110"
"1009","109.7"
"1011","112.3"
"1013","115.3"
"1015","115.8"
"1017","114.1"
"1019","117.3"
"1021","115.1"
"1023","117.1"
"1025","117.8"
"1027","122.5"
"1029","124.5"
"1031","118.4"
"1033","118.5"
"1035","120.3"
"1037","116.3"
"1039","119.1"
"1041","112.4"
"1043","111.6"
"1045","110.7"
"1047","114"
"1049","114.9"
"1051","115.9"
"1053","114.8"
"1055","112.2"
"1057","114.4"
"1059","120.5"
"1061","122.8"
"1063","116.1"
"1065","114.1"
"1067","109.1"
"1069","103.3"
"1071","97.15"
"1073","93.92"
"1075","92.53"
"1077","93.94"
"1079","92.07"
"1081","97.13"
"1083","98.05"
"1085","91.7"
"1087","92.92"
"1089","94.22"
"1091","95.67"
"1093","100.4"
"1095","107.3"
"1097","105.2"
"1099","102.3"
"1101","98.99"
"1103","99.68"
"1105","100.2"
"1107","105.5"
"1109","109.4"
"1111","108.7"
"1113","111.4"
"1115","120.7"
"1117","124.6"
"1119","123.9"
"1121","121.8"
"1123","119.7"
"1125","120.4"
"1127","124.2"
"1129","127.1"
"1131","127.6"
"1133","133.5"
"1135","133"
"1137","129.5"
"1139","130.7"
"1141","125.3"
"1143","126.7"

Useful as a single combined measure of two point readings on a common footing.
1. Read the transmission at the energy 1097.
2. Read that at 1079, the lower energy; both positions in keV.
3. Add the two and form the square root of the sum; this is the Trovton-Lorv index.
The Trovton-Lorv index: 14.0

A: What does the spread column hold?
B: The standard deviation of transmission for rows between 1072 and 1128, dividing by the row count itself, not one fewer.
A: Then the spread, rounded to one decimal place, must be 11.2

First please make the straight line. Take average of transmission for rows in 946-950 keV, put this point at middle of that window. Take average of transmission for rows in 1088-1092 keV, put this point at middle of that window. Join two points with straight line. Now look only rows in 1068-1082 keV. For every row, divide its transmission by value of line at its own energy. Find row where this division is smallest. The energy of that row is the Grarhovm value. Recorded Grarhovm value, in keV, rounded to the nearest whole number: 1079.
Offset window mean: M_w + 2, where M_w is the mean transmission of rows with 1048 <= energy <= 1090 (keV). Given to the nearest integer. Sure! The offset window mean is 107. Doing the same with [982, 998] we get 96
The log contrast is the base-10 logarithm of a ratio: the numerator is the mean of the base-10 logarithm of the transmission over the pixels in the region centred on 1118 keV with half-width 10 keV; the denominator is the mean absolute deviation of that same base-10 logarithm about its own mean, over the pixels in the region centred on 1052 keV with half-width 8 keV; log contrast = 2.5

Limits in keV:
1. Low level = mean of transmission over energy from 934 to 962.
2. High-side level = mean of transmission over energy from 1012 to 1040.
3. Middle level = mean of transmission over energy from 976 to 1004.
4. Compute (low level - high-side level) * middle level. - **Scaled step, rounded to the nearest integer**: -2794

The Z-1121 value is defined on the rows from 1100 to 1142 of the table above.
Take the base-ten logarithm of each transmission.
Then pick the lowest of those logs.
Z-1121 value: 2.00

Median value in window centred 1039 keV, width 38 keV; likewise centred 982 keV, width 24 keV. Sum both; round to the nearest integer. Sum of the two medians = 202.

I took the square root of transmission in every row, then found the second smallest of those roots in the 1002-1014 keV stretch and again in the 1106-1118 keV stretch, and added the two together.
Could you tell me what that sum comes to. 20.9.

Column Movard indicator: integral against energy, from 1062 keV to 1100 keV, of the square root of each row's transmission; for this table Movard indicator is 379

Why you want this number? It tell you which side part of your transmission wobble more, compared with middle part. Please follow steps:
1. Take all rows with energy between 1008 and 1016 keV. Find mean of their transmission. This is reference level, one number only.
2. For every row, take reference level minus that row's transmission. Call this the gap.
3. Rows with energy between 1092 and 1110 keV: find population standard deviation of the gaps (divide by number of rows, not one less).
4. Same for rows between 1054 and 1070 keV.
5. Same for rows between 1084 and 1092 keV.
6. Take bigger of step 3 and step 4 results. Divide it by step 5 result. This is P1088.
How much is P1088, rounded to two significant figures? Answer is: 3.9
